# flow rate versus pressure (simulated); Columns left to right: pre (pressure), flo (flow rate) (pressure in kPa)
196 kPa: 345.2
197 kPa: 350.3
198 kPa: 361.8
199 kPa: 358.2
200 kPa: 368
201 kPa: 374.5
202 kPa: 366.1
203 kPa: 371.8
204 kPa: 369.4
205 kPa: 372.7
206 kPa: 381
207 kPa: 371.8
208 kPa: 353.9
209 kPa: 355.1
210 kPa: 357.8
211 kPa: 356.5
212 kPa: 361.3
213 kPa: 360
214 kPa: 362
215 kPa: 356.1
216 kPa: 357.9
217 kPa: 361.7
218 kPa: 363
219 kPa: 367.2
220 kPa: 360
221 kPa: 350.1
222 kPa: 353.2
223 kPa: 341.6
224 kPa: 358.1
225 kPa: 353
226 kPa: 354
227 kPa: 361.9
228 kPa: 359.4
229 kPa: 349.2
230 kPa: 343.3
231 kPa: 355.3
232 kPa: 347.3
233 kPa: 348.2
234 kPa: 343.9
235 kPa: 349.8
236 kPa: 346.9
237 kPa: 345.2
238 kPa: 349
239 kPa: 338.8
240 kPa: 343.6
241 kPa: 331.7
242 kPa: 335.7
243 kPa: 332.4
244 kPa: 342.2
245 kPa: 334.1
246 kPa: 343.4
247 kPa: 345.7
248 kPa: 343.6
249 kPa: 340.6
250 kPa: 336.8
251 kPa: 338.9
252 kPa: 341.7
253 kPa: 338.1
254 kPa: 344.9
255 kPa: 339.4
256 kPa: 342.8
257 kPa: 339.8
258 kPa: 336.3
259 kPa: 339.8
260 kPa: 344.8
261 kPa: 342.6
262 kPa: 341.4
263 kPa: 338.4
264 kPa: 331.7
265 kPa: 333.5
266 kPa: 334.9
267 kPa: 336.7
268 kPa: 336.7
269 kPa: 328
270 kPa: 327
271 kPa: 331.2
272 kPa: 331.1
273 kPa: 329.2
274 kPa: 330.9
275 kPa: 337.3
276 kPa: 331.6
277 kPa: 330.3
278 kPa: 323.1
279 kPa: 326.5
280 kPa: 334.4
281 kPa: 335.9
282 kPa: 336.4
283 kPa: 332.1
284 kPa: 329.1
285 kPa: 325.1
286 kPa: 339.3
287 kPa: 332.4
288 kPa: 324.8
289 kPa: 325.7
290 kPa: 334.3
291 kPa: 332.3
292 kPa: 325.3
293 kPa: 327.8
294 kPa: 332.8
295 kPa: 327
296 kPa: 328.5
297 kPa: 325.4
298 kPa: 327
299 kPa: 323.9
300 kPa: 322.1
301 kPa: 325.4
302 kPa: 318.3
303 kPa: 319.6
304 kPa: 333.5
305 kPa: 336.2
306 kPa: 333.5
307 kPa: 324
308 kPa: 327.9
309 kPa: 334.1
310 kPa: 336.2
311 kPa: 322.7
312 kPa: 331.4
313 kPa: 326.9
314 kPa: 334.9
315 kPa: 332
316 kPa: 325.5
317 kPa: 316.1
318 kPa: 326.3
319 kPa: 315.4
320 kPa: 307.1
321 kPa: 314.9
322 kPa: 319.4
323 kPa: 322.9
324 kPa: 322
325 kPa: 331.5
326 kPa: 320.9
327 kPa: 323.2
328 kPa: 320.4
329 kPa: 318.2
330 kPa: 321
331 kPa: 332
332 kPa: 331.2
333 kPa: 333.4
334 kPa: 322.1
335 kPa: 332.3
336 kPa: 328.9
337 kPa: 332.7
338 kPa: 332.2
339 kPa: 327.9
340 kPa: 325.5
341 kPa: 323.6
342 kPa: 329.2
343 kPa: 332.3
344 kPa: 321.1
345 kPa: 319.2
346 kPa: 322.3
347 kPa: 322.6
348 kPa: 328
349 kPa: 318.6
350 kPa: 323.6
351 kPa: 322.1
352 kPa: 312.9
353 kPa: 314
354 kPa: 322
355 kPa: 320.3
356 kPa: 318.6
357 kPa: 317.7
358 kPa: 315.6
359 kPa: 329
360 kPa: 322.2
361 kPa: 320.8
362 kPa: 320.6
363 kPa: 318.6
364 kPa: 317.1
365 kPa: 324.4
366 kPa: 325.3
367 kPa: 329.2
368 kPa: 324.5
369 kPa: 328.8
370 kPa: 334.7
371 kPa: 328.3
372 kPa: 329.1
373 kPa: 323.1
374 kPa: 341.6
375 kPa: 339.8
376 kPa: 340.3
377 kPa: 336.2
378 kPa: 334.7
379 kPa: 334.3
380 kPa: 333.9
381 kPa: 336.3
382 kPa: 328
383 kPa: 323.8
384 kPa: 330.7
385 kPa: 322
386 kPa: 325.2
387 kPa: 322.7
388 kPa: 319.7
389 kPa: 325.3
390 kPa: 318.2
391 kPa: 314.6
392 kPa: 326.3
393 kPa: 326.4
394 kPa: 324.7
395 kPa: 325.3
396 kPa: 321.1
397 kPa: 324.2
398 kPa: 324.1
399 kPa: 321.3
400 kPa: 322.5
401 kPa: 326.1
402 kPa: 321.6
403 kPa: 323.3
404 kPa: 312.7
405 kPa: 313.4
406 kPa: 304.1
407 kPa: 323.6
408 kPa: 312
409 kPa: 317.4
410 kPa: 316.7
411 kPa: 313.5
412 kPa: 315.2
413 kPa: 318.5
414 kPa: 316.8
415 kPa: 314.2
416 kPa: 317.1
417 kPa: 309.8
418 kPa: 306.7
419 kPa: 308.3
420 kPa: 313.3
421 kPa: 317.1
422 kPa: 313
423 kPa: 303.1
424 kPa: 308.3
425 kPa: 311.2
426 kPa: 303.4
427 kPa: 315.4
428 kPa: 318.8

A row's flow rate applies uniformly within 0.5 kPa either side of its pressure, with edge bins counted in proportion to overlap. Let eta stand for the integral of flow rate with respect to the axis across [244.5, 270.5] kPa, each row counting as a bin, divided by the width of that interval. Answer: 339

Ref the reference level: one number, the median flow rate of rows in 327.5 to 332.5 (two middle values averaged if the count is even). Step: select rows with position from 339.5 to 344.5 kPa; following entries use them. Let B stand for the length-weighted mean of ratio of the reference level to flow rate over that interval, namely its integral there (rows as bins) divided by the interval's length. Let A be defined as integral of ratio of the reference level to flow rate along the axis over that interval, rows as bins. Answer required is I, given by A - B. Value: 3.94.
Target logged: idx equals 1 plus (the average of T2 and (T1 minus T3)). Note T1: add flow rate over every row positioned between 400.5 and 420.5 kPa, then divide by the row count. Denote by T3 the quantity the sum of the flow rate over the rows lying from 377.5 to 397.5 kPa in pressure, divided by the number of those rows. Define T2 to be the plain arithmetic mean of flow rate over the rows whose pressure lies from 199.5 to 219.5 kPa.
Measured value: 178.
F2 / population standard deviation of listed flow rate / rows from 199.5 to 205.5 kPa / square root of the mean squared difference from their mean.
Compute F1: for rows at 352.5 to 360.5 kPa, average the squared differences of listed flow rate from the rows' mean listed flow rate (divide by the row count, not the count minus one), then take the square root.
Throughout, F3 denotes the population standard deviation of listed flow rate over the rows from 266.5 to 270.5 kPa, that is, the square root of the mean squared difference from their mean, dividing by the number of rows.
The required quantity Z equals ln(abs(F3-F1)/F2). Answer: -2.4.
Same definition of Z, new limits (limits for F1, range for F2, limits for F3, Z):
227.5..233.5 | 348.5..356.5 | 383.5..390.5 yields -0.9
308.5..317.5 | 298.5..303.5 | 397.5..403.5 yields 0.6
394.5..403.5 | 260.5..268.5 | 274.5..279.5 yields -0.1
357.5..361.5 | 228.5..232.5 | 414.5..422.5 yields -1.3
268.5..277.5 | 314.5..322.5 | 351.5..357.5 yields -2.7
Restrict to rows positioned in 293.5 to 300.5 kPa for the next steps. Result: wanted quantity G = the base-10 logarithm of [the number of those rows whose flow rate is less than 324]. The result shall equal 0.30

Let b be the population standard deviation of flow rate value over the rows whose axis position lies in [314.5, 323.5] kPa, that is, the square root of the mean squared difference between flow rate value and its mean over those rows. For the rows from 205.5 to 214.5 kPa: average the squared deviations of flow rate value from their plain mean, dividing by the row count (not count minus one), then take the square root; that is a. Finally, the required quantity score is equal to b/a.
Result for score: 0.9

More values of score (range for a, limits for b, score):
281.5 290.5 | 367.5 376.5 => 1.4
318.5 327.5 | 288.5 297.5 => 0.5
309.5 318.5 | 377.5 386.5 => 0.8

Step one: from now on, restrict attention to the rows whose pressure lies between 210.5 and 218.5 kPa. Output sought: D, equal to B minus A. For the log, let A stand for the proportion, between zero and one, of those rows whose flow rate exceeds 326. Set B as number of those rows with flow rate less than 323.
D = -1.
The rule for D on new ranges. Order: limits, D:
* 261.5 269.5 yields -1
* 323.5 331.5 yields 5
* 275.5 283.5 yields -1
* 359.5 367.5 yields 5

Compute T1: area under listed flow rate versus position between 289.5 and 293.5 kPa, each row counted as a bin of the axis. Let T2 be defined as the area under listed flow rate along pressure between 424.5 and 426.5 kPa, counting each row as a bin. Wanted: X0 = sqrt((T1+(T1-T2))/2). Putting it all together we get 32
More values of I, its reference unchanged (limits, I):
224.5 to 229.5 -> 3.61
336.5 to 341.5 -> 3.91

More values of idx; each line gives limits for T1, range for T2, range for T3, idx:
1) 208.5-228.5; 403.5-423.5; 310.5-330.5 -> 175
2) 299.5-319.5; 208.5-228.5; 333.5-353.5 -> 181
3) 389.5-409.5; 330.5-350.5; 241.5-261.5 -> 154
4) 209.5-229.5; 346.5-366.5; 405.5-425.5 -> 183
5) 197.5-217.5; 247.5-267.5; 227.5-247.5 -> 180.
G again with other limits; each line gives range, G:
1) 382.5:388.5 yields 0.60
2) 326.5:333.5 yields 0.60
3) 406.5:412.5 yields 0.78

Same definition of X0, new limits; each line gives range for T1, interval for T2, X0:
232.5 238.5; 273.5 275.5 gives 42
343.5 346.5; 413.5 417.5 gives 18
